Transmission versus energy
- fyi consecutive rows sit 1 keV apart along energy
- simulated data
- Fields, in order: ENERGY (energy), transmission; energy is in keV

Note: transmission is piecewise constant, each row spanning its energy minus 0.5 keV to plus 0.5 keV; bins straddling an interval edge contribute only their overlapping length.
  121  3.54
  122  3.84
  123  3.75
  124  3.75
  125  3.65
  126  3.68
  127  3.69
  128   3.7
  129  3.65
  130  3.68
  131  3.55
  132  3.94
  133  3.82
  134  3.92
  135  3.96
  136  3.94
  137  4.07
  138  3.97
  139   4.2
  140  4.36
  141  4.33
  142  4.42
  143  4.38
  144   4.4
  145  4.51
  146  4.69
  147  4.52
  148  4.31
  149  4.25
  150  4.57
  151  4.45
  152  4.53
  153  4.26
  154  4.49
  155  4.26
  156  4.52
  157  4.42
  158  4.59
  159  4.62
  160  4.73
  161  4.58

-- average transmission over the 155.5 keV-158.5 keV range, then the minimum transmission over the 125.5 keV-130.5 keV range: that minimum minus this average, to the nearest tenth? -0.9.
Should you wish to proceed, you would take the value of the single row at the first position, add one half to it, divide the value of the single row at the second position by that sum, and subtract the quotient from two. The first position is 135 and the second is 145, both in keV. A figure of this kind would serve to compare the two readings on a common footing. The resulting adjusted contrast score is 0.99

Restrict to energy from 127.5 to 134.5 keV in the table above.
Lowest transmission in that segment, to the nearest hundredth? 3.55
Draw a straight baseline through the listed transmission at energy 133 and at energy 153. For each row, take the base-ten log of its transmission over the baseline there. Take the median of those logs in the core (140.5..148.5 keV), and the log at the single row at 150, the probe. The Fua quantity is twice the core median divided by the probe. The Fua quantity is 2.0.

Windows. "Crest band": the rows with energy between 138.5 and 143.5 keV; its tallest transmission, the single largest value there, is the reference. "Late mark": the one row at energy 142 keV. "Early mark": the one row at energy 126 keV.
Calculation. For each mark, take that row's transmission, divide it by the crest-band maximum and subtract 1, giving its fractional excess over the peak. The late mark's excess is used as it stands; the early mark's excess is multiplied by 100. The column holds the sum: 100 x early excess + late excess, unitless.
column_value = -16.7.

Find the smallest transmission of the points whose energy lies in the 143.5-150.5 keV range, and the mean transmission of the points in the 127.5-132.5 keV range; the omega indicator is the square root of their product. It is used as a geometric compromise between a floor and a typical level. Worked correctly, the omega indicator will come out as 3.97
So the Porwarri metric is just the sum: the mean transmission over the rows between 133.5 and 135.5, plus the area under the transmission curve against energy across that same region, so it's 11.8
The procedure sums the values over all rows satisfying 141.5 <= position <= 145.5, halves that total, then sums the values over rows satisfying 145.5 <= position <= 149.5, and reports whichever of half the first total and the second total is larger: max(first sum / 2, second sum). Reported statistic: 17.77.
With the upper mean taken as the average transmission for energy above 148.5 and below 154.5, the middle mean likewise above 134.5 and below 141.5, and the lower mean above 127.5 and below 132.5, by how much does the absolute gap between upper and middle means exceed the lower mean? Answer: -3.4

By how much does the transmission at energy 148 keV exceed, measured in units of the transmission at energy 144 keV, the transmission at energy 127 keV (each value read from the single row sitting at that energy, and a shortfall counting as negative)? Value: 0.14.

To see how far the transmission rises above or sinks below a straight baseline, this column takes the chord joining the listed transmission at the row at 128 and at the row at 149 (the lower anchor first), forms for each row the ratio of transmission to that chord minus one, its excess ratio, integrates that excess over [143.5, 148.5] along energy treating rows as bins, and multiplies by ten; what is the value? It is 3.78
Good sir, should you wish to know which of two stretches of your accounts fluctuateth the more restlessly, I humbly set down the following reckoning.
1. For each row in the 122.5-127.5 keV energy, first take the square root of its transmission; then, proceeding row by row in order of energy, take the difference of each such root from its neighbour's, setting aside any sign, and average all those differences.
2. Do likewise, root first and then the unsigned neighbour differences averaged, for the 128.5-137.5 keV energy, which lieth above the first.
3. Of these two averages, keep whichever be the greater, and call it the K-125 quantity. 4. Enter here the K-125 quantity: 0.031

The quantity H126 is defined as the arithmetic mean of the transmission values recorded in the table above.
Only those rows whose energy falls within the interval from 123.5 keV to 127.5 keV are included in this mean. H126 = 3.69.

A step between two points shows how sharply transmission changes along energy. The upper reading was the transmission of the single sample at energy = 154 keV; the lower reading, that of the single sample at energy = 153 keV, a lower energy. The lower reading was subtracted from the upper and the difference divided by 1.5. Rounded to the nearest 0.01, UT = 0.15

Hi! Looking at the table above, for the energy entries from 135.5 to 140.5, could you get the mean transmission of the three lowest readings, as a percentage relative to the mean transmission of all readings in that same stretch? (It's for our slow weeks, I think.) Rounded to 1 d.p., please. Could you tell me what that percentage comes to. 97.2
